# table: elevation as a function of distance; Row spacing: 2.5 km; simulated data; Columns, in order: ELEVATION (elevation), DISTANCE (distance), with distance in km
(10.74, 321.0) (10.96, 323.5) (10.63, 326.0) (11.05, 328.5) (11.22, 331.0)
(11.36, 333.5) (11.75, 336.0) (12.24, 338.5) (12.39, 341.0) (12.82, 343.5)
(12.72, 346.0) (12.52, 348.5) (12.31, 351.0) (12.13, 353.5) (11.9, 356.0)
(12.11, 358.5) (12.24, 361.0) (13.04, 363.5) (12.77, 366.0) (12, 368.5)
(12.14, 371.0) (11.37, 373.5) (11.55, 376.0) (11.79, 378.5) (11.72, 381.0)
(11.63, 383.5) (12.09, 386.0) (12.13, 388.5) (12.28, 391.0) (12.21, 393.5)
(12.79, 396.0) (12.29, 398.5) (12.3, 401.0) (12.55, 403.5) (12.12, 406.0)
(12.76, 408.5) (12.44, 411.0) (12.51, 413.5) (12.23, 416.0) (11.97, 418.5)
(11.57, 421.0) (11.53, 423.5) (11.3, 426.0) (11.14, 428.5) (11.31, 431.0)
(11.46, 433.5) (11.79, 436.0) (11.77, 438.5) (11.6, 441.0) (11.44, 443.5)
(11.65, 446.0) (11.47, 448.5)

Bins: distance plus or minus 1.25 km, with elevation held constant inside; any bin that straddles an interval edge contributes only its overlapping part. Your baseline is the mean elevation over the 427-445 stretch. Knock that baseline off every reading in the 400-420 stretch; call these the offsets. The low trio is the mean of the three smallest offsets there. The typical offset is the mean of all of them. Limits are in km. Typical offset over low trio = 1.4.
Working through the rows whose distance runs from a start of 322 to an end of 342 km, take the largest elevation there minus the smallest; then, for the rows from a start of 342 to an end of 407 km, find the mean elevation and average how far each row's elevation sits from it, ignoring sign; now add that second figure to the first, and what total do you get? 2.1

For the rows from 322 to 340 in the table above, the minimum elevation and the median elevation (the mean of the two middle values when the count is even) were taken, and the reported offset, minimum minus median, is -0.59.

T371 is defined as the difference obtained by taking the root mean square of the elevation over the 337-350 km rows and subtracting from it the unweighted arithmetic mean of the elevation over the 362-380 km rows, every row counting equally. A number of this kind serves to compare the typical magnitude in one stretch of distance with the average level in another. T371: 0.4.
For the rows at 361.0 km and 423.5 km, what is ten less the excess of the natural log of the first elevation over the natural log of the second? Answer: 9.9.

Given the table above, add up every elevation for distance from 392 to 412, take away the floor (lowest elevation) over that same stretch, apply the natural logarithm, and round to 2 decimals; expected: 4.47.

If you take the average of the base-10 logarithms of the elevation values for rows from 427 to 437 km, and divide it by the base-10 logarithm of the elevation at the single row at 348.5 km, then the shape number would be 0.96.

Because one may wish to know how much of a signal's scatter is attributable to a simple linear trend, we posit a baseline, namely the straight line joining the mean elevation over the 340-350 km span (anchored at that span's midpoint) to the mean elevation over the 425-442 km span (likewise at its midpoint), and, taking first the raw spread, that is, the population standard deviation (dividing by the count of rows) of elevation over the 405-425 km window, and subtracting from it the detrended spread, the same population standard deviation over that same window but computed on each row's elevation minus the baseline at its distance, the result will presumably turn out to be 0.054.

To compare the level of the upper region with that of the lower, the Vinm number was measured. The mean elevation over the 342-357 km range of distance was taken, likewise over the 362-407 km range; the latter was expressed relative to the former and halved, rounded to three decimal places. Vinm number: 0.490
